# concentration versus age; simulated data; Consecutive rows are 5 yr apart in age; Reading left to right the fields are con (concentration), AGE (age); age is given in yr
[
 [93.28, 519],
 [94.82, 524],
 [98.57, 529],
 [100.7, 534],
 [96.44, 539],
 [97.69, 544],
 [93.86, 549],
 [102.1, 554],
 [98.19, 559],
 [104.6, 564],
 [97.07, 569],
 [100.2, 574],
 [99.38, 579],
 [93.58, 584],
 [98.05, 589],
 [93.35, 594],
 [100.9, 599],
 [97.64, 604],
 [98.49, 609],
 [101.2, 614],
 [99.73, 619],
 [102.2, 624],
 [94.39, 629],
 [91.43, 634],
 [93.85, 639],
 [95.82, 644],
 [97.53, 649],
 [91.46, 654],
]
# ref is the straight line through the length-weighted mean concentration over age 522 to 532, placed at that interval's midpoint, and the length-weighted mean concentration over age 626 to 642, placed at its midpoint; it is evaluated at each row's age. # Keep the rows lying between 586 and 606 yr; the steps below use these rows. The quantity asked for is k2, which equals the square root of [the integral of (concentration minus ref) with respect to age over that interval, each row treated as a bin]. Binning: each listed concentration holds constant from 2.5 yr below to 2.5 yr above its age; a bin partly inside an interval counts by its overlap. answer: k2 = 7.2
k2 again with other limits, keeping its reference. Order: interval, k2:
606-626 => 11.1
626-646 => 3.2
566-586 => 6.9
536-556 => 4.7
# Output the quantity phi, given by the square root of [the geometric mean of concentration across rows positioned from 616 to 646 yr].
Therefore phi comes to 9.81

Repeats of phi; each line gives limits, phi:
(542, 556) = 9.89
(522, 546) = 9.88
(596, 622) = 9.98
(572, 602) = 9.88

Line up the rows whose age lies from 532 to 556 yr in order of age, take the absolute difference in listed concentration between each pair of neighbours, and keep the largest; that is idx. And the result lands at 8.2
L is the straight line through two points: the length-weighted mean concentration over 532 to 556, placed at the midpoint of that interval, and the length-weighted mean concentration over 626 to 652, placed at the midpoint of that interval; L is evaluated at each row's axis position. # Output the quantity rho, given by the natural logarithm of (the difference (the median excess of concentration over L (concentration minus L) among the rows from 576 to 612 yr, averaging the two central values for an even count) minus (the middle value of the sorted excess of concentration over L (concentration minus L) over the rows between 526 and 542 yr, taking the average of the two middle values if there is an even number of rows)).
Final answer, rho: 0.5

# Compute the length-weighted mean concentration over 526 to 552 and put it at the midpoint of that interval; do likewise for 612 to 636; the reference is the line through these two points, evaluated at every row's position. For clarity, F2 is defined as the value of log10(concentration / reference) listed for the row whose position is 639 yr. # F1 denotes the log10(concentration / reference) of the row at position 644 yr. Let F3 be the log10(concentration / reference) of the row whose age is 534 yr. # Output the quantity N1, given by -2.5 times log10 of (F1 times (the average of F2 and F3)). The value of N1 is 11.7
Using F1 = -0.009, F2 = -0.018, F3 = 0.014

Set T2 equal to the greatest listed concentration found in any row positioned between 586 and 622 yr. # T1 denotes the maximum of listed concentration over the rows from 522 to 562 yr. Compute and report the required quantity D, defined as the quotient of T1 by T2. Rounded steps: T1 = 102.1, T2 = 101.2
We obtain 1.01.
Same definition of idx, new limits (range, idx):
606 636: 7.8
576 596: 5.8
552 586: 7.5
